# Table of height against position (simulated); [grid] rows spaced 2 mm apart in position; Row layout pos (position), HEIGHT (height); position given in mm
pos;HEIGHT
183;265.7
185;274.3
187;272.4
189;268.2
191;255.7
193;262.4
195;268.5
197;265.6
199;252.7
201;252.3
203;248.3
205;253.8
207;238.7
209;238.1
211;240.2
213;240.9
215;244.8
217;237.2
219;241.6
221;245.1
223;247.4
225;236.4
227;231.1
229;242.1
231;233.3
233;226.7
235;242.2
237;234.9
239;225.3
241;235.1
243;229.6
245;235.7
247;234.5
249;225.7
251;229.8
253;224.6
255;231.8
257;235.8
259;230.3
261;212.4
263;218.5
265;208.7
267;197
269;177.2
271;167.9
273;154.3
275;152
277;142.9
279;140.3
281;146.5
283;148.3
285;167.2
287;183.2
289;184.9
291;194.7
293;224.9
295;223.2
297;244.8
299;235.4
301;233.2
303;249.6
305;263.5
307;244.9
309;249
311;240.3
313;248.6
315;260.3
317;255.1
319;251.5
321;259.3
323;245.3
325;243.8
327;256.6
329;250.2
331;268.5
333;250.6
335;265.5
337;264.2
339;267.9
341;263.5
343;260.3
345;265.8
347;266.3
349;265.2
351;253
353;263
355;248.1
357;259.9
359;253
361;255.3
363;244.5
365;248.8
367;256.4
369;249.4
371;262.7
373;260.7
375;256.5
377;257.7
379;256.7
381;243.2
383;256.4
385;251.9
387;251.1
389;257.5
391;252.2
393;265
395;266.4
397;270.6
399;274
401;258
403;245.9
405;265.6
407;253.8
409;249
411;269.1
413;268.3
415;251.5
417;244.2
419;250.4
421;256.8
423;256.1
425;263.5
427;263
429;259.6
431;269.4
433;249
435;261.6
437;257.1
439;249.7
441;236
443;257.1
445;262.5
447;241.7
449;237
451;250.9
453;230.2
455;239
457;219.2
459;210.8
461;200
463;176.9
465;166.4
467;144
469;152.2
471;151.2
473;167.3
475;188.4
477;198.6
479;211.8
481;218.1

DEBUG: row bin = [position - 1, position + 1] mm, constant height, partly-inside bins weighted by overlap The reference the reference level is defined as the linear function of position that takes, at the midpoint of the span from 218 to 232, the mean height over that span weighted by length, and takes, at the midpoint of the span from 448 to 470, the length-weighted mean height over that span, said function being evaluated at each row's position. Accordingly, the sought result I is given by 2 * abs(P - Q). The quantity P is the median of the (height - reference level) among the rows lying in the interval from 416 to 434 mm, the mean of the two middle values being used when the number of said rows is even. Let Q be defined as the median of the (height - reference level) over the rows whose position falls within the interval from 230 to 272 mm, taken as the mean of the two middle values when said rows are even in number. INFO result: 111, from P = 48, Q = -7.1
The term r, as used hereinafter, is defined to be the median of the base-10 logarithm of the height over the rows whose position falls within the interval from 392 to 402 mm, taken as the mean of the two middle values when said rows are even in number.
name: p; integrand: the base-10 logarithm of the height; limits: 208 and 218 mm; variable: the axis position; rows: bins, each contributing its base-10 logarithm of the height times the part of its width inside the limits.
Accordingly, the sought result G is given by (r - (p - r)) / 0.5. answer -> -37.9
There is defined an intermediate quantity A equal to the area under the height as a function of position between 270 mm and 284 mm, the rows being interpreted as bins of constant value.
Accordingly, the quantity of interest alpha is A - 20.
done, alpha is 2084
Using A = 2104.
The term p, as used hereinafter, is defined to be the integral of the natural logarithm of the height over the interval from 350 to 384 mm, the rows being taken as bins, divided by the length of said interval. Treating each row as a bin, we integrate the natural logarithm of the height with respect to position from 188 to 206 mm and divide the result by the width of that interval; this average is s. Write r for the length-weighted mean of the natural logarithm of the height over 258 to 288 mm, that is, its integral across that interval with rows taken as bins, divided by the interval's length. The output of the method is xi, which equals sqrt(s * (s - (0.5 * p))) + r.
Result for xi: 9.09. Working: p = 5.54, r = 5.16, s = 5.55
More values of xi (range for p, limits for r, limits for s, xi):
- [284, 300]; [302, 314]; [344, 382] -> 9.52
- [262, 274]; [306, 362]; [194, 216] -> 9.55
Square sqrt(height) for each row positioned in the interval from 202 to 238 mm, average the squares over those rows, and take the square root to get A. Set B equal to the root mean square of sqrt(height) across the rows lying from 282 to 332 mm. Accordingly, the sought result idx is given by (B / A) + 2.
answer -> 2.99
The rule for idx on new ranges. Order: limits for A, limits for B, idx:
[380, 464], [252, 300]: 2.88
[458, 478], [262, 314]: 3.07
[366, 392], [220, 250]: 2.96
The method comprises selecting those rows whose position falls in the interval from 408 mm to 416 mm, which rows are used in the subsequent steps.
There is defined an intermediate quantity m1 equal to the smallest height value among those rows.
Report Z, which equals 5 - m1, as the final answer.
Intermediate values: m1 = 249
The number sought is -244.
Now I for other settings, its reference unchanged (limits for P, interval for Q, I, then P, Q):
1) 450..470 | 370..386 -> 77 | 3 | 41.7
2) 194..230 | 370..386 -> 77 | 3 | 41.7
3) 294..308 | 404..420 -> 52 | 17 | 42.6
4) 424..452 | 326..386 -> 21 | 52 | 41.0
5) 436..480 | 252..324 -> 38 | 15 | -4.6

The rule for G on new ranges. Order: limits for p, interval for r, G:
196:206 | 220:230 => -38.6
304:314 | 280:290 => -39.0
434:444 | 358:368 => -38.4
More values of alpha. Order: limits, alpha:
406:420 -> 3553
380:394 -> 3535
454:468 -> 2693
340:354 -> 3654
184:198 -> 3714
